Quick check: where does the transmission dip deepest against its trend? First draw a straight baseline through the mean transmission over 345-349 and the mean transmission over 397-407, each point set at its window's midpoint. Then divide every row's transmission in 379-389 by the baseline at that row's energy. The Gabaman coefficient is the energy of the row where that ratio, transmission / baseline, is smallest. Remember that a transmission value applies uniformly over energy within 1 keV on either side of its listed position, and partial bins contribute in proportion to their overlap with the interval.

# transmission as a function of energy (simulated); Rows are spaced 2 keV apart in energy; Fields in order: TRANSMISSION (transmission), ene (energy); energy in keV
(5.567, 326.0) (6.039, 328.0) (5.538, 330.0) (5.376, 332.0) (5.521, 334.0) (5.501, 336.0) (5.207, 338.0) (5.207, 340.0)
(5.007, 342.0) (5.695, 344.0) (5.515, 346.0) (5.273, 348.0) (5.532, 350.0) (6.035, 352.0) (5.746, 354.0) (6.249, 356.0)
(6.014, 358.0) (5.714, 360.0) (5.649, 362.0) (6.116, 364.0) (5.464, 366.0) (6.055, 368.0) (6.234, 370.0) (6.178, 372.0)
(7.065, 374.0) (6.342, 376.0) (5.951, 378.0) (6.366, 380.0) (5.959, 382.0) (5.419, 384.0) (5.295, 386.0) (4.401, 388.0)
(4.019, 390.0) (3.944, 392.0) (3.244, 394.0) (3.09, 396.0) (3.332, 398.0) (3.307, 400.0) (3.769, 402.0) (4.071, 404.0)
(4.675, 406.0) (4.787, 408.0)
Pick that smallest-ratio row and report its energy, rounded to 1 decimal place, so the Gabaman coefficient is 388.0 keV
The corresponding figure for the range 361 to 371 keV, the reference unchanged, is 366.0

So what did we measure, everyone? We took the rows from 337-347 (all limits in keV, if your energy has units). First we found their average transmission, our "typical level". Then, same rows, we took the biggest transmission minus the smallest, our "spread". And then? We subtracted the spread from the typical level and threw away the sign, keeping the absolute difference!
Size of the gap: 4.6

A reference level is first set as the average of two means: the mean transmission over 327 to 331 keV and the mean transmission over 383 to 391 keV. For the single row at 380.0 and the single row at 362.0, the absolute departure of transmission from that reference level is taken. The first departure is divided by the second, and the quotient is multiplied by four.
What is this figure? 12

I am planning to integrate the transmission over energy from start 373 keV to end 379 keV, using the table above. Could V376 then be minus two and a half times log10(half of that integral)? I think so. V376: -3.2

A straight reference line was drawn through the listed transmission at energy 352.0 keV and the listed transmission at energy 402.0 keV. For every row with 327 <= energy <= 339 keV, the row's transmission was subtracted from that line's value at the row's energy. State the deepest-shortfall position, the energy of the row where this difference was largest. 332.0 keV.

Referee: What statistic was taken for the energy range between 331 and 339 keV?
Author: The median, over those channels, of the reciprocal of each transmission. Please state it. 0.184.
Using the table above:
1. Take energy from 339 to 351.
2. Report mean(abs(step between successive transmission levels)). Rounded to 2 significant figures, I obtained 0.31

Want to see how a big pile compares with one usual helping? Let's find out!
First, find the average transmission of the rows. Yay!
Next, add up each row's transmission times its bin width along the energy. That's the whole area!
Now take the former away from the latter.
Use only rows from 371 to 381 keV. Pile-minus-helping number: 57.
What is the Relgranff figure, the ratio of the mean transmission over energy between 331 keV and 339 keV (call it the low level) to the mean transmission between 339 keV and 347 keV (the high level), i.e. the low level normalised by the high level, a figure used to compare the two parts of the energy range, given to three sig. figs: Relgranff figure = 1.01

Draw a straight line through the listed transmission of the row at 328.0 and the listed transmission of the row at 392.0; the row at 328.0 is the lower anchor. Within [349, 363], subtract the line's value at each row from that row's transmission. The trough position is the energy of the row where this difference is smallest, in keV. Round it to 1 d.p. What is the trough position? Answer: 350.0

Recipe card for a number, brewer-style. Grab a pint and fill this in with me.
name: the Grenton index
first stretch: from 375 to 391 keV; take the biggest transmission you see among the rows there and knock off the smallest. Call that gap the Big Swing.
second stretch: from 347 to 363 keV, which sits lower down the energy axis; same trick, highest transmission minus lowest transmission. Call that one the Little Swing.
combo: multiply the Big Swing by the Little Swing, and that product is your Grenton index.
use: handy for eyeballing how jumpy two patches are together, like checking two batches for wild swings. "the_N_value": 2.3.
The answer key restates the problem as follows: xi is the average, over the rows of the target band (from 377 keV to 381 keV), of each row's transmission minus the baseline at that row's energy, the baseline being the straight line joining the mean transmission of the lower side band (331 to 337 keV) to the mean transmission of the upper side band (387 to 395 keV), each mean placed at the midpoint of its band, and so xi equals 1.9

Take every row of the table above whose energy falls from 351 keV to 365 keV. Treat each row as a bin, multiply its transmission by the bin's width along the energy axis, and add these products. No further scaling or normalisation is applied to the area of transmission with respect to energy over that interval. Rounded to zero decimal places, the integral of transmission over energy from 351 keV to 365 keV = 83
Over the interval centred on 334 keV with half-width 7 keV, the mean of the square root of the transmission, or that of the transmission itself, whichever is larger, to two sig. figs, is 5.5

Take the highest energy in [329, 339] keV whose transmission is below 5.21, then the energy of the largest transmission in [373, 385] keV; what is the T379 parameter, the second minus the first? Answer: 36 keV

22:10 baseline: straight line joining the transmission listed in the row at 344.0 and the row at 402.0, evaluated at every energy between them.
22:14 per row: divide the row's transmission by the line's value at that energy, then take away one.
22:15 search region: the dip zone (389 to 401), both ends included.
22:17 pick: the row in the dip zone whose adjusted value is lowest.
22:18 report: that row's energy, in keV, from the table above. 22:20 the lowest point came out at 396.0 keV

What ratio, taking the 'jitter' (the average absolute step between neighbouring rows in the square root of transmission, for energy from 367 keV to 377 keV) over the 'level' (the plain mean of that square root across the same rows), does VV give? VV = 0.0356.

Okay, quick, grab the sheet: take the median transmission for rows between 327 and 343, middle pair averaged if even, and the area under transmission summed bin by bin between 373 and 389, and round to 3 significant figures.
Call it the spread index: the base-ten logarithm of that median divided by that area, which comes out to -1.24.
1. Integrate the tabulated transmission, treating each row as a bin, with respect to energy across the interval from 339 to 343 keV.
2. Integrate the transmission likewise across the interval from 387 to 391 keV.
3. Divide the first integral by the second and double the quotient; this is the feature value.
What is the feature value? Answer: 2.4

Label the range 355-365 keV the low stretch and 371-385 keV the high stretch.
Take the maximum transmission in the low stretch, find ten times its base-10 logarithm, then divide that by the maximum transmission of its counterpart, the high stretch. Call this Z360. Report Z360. 1.1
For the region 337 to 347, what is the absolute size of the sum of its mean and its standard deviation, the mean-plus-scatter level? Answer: 5.6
